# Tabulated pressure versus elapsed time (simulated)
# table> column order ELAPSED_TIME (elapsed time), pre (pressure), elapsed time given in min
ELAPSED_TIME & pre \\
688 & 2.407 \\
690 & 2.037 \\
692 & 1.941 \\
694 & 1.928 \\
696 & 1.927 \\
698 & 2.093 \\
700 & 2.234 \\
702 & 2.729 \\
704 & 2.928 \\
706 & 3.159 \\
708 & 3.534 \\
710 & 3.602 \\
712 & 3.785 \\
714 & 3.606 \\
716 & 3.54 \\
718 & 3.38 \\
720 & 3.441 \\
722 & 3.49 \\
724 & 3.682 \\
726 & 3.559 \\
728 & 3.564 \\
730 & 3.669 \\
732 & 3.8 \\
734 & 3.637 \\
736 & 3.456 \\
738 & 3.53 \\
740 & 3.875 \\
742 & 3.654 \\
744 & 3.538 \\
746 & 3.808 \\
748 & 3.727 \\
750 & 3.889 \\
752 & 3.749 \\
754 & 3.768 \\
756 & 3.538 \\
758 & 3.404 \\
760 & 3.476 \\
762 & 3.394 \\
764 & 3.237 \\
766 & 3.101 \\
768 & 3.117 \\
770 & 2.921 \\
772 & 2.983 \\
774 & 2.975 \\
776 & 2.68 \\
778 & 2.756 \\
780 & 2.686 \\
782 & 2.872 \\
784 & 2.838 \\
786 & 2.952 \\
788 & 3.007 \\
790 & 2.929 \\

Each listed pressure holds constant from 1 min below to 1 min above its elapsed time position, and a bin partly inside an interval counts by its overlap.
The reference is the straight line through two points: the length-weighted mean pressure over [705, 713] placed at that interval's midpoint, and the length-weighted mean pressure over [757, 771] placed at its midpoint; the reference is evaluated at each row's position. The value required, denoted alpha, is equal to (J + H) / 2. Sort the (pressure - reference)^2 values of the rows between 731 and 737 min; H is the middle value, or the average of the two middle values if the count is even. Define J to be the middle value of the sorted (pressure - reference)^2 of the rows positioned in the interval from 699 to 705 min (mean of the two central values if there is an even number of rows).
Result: 0.4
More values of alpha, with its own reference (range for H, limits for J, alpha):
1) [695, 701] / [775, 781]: 1.2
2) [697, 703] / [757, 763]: 0.9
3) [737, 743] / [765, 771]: 0.1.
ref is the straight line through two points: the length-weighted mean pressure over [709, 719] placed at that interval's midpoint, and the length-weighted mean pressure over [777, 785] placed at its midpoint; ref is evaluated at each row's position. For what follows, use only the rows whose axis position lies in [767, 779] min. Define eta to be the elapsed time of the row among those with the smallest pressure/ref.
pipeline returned 776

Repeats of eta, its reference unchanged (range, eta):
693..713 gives 694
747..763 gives 758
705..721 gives 706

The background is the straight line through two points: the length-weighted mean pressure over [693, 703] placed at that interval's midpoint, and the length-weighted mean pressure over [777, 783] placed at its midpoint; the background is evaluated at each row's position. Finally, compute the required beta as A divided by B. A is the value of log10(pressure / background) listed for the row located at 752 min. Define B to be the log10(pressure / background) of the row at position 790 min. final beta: 12.7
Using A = 0.16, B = 0.01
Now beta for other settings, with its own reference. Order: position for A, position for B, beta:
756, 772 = 3.3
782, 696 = -0.3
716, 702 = 2.0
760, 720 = 0.7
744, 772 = 3.6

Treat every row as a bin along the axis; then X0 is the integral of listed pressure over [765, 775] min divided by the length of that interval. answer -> 3.02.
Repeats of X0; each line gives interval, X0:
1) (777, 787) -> 2.82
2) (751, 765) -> 3.51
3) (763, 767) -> 3.17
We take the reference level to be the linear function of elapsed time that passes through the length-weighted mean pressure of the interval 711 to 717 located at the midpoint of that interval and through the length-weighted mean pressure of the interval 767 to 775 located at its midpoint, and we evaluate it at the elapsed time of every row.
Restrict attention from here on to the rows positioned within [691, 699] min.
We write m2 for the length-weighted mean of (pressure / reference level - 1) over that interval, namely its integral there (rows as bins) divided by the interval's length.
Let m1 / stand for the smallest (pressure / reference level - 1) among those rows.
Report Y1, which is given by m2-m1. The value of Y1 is 0.013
